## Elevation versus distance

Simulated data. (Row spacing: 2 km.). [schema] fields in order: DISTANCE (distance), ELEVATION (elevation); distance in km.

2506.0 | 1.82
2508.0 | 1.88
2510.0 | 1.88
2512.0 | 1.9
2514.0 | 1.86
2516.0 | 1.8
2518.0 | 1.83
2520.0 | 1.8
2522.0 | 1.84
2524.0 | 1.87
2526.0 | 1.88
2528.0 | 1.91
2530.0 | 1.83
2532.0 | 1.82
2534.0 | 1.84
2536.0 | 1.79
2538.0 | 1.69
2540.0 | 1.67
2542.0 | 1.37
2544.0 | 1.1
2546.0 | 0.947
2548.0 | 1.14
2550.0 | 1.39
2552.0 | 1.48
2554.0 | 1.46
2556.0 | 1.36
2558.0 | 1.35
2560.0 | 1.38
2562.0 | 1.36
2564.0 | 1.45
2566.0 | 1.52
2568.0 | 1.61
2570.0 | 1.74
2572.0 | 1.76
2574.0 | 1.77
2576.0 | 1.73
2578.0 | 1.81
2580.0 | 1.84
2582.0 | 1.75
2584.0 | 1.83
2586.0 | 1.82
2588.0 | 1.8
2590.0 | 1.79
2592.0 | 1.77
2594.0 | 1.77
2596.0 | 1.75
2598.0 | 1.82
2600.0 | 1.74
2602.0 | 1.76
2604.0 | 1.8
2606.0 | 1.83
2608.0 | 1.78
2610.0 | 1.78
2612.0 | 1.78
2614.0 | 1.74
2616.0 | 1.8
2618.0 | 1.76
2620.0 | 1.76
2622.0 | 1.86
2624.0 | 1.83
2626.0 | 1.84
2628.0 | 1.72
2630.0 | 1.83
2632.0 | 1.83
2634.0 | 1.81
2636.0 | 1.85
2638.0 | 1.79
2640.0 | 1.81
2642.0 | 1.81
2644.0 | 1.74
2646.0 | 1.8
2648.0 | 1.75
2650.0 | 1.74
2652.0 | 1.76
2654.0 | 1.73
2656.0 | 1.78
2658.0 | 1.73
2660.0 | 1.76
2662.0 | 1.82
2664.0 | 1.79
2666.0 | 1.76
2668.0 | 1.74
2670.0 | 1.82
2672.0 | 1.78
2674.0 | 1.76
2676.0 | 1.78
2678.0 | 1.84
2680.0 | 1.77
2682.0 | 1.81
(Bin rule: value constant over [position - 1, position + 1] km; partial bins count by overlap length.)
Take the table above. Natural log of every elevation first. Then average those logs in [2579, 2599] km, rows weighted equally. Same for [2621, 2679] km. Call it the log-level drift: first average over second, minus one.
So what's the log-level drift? 0.01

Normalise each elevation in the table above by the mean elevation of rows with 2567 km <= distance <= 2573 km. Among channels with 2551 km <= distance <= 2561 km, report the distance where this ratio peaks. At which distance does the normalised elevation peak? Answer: 2552.0 km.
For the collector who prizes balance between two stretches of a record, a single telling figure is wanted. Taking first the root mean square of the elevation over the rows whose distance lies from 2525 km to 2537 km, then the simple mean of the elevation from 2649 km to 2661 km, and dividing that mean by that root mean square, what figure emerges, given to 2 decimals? 0.95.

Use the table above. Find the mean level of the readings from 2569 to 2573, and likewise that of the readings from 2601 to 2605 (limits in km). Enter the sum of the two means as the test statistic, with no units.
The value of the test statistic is 3.53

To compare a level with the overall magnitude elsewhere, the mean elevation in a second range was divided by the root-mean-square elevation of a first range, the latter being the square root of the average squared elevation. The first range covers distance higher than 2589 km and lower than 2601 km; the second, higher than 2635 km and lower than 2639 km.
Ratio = 1.03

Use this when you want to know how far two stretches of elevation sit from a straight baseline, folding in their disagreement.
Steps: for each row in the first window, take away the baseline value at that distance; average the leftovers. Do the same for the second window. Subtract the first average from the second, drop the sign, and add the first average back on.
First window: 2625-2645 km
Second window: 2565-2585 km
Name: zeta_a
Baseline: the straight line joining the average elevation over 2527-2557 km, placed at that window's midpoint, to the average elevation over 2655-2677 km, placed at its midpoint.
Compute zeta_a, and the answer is 0.148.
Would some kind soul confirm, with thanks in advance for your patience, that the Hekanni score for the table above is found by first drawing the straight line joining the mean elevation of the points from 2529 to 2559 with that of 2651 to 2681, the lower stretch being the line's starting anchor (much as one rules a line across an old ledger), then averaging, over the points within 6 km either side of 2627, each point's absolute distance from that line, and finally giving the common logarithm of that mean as -0.86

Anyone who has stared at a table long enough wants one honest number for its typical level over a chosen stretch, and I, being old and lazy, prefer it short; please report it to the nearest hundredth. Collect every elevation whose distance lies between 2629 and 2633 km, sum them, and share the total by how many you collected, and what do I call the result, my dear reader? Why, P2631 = 1.83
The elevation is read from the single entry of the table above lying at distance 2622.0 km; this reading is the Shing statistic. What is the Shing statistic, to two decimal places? 1.86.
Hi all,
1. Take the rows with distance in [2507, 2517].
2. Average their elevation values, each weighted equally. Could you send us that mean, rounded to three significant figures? 1.86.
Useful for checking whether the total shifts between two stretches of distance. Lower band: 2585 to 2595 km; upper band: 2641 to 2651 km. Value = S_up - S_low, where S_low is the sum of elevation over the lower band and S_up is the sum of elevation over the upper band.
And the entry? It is -0.11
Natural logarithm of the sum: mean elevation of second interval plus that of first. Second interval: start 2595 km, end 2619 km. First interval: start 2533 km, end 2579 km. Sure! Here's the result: 1.19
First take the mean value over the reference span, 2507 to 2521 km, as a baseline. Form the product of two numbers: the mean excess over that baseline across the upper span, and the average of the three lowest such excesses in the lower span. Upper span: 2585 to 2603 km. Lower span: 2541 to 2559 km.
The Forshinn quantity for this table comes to 0.055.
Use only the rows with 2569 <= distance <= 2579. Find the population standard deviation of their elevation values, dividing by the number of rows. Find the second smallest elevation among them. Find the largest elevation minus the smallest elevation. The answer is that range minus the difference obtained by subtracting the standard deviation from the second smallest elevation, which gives -1.63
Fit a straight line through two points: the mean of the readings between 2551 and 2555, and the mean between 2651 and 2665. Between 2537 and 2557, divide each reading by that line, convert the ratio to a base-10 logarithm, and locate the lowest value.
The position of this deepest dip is 2546.0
